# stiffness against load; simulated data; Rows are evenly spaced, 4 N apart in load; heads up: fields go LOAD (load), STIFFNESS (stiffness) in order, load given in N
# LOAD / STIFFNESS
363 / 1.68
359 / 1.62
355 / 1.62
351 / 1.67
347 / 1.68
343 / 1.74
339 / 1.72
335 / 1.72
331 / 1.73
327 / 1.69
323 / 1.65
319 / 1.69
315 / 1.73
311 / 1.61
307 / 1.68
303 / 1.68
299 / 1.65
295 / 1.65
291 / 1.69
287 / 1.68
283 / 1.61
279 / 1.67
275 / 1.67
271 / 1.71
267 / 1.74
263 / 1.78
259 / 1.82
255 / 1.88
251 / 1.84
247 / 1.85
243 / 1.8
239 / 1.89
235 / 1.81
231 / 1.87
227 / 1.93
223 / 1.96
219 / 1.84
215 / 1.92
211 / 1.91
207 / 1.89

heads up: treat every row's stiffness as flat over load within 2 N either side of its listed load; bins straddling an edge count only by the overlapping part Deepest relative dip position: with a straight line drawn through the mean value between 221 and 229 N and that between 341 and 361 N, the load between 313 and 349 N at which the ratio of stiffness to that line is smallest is 323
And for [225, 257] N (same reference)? 235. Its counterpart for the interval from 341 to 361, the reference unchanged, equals 355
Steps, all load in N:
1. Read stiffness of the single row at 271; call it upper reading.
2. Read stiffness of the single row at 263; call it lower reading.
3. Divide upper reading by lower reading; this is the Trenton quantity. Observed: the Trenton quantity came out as 0.96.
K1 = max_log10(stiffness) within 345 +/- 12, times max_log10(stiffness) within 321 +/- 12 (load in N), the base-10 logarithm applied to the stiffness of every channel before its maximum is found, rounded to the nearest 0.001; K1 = 0.057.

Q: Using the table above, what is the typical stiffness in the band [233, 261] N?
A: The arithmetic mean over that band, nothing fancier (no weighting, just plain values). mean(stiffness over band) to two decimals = 1.84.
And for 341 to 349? 1.71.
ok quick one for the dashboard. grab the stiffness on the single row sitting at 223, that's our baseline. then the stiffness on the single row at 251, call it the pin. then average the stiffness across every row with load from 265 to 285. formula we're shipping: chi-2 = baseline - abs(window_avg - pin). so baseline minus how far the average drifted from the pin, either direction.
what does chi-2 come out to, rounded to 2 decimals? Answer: 1.80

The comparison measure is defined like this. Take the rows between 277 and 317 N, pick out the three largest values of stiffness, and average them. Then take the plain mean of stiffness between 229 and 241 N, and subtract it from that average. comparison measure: -0.16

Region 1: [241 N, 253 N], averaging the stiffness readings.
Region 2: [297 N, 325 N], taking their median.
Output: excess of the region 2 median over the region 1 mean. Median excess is -0.150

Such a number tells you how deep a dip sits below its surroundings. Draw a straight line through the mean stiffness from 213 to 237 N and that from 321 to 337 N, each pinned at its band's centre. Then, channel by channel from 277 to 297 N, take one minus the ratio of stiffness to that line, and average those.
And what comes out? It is 0.065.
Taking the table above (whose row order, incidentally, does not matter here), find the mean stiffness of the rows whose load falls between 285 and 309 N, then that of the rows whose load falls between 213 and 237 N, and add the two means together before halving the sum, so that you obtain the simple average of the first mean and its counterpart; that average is 1.78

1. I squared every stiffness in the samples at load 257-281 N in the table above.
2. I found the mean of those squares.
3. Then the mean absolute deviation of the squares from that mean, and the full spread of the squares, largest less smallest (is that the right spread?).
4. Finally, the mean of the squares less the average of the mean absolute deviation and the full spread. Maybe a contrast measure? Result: 2.66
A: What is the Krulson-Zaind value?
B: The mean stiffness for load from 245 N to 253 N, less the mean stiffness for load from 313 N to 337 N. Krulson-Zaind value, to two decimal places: 0.14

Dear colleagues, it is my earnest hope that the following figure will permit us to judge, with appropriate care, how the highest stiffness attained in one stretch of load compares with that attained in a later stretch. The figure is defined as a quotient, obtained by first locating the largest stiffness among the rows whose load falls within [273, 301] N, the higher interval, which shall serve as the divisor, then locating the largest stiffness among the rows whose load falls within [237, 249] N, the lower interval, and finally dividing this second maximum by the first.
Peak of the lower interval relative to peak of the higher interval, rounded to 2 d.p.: 1.12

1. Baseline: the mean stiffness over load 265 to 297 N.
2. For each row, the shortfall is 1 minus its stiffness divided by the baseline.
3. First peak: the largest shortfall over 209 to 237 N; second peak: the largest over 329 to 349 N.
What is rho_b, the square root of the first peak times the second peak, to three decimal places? 0.011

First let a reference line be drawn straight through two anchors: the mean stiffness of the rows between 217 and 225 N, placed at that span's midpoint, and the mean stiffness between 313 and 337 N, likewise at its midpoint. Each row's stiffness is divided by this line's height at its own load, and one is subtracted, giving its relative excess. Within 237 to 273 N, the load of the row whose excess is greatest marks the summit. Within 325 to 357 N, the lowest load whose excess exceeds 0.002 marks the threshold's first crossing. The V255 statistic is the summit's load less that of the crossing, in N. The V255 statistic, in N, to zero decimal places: -76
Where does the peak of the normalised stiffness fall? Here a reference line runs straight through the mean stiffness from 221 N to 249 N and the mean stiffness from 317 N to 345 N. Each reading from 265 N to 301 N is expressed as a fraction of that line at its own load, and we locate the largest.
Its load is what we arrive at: 267 N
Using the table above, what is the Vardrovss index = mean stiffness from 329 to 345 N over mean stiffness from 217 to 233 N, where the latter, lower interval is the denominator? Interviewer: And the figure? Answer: 0.91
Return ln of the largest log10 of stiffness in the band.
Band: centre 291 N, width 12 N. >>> -1.48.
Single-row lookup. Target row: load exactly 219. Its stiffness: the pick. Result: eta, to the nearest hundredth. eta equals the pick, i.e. 1.84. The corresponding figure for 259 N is 1.82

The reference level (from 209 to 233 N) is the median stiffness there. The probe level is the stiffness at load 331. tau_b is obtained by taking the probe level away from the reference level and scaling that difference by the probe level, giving 0.11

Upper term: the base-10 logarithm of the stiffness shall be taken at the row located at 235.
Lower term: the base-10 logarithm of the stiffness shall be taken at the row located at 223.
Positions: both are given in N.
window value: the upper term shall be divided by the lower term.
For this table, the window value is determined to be 0.88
